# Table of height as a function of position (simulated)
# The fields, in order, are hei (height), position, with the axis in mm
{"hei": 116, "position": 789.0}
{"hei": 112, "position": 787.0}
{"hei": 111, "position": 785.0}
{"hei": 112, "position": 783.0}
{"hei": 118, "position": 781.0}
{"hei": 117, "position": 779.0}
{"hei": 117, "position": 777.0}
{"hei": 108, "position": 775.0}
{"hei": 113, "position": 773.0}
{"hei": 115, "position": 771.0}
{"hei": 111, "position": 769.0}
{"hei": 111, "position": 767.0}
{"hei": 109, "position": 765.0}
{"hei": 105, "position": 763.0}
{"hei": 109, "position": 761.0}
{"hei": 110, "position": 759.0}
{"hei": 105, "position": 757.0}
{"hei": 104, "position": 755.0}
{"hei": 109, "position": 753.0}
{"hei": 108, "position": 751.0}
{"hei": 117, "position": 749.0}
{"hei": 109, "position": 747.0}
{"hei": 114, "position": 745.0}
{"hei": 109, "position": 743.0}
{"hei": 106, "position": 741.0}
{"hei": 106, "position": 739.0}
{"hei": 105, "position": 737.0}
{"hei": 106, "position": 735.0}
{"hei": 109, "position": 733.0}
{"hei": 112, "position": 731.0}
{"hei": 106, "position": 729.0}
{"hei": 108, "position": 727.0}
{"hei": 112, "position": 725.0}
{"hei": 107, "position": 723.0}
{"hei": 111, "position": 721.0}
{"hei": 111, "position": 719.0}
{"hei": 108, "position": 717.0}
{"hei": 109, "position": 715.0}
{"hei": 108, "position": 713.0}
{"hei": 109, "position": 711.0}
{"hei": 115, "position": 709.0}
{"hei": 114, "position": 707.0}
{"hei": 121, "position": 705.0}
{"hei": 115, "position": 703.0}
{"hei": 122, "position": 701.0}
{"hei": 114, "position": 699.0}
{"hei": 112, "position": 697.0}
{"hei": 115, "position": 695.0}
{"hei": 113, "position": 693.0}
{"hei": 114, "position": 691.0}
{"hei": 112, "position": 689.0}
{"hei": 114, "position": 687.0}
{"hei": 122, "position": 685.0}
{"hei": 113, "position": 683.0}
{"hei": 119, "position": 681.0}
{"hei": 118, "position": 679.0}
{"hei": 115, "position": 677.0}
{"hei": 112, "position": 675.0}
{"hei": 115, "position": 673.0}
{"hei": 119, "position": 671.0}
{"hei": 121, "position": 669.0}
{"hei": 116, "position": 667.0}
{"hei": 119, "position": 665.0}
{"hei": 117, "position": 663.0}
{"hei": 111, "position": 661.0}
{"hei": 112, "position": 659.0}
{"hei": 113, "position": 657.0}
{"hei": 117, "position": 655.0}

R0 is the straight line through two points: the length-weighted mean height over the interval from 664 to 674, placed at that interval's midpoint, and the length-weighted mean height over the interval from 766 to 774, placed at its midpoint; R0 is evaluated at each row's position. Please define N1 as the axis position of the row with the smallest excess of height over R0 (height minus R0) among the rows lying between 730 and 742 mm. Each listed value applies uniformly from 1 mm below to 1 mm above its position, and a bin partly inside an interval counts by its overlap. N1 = 737.0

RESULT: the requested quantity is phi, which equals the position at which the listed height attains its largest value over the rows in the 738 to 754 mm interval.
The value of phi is 749.0 mm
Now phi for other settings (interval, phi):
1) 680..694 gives 685.0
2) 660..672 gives 669.0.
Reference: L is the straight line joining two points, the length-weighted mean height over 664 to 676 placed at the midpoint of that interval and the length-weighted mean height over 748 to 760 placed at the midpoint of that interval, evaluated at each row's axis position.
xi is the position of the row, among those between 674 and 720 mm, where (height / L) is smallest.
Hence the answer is 713.0 mm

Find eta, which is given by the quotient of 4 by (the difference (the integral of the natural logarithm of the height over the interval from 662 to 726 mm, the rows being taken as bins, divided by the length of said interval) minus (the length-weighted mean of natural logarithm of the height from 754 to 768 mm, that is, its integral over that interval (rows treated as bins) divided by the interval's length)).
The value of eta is 65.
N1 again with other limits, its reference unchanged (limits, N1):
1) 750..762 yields 755.0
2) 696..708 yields 697.0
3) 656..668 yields 661.0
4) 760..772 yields 763.0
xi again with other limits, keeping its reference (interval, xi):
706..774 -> 737.0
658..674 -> 661.0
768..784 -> 775.0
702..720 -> 713.0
